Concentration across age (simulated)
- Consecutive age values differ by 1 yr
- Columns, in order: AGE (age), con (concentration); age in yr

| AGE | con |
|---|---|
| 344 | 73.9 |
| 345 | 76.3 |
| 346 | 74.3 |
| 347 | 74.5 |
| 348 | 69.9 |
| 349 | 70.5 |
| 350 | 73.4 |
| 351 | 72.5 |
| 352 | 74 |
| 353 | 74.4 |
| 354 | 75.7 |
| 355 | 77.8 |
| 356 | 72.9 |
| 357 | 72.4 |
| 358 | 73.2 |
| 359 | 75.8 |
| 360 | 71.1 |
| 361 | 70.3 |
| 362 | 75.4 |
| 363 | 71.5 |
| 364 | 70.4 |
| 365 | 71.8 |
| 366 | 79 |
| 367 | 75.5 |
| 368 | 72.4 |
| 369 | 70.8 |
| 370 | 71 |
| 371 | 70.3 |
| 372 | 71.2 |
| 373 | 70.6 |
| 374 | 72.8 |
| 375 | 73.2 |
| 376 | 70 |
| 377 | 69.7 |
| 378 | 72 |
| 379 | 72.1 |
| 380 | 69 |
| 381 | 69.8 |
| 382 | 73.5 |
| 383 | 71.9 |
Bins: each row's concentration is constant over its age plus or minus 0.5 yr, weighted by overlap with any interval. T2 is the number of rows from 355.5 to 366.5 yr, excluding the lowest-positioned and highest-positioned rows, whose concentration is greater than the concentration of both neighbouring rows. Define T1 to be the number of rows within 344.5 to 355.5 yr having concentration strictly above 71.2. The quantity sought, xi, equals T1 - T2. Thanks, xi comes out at 7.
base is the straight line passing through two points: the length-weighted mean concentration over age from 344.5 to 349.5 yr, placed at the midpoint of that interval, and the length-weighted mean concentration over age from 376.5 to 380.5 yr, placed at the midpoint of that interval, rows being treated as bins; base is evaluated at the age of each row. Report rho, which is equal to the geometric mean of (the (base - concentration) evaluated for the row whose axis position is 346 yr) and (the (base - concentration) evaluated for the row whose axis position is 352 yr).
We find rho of 1.2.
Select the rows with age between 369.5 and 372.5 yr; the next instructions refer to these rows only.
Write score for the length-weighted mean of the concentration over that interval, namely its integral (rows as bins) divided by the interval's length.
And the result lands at 70.8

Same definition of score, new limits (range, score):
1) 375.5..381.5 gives 70.4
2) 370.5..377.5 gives 71.1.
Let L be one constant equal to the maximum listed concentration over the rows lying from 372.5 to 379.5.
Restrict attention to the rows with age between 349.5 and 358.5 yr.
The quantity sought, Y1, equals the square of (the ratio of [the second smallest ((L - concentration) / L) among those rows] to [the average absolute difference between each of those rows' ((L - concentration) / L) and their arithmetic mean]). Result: 3.8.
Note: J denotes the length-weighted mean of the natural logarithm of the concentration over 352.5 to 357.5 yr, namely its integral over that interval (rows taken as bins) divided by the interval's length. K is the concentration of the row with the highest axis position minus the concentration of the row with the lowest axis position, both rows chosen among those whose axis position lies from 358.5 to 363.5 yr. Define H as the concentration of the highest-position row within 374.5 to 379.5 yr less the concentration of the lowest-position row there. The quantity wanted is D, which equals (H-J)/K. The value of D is 1.3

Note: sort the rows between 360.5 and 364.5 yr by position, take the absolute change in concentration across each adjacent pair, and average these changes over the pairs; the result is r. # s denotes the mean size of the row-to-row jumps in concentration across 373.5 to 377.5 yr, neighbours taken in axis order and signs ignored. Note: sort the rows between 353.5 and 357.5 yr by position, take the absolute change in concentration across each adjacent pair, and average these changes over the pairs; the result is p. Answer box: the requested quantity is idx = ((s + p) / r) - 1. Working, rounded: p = 2.5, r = 3.4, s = 1.3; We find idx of 0.1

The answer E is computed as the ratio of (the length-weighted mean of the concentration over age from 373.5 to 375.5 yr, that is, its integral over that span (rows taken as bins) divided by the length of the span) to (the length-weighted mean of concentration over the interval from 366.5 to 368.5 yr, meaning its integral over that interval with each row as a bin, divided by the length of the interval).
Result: 0.99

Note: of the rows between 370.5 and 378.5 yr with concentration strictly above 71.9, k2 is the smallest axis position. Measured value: 374 yr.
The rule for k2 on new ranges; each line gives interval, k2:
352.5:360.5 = 353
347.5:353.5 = 350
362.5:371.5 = 366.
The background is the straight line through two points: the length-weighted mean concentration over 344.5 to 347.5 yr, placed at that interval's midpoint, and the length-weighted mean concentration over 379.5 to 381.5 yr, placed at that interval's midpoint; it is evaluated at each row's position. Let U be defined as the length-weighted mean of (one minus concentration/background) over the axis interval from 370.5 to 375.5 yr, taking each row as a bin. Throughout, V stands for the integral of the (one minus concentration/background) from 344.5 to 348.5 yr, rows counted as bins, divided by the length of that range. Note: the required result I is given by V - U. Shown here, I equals 0.03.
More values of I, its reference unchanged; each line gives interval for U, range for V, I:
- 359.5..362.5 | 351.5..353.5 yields -0.01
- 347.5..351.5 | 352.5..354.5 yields -0.06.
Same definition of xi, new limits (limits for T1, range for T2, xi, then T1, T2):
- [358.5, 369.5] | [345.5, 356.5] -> 4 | 7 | 3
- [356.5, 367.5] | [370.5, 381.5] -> 5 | 8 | 3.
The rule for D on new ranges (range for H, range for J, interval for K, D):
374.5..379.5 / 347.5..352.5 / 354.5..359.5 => 2.7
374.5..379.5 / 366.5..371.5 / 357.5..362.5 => -2.4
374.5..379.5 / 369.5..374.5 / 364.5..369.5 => 5.4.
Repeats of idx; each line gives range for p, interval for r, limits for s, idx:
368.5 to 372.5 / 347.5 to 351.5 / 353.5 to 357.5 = 1.1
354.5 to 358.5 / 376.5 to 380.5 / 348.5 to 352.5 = 1.1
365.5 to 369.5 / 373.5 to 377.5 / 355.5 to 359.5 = 2.1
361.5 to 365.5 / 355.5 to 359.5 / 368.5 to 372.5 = 1.1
